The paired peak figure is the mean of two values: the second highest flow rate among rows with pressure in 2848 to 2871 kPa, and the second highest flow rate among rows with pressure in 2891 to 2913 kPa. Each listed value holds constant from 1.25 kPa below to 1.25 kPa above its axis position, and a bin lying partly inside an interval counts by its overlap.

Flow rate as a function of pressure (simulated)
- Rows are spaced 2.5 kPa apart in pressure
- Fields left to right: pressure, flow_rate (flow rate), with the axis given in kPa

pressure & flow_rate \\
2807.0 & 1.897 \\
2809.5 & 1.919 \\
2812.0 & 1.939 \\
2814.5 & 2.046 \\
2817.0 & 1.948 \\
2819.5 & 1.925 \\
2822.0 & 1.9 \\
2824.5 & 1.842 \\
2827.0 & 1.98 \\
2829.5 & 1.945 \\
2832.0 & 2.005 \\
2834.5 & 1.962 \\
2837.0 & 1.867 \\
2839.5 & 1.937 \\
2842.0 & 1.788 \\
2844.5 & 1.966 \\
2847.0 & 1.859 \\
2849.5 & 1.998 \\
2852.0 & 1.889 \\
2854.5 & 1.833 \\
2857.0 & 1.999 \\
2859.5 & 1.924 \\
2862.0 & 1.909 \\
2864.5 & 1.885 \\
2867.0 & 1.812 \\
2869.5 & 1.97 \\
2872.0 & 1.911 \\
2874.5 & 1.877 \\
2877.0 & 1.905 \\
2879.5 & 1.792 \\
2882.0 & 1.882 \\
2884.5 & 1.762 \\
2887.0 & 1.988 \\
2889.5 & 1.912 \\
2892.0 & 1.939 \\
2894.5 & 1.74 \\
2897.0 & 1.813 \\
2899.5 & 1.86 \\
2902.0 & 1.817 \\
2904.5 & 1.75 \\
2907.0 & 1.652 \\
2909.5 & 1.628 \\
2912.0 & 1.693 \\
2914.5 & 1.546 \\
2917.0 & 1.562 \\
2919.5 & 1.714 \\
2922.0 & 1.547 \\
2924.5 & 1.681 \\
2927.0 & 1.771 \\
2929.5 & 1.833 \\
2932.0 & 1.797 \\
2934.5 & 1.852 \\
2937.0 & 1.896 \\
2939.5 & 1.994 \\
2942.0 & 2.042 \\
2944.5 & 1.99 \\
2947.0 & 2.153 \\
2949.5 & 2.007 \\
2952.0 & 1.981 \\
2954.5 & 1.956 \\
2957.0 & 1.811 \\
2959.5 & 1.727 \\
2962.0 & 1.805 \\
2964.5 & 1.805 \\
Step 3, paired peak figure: 1.929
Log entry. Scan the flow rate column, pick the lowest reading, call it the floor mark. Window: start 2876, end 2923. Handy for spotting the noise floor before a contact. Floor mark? 1.546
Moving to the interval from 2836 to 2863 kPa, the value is 1.788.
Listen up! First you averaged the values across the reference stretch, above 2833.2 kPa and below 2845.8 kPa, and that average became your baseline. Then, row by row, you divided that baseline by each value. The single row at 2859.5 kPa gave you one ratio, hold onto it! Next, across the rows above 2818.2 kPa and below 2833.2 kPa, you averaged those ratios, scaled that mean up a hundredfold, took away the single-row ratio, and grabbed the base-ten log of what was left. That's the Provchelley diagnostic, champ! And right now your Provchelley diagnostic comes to 1.99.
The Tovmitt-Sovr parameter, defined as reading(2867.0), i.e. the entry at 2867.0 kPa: 1.812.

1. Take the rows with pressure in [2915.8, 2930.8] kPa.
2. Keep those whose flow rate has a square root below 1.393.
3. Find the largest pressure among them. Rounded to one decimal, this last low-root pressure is 2929.5 kPa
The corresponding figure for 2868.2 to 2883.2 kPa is 2882.0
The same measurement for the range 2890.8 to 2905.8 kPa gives 2904.5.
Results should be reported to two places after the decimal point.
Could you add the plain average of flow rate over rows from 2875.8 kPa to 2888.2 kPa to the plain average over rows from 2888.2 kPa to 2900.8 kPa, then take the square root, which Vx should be 1.93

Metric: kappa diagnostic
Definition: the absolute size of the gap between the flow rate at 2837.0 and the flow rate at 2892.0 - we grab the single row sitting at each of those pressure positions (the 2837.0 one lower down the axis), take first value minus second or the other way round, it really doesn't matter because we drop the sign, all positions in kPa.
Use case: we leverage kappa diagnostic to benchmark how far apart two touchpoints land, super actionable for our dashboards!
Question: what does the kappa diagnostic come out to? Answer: 0.07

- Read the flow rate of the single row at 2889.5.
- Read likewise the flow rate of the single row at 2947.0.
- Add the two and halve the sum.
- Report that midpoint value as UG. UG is 2.03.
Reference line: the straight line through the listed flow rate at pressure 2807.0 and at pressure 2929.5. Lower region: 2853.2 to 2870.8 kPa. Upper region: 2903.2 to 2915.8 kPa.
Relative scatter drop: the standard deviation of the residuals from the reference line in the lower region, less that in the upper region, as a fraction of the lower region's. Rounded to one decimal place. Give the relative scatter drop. -0.1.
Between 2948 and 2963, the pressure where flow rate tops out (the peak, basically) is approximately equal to 2949.5 kPa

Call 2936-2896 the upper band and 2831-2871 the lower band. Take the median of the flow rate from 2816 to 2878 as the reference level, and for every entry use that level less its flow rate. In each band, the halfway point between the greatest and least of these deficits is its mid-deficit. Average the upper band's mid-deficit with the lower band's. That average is 0.11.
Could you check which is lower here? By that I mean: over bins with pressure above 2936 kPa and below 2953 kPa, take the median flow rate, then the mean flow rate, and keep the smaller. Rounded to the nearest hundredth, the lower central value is 1.99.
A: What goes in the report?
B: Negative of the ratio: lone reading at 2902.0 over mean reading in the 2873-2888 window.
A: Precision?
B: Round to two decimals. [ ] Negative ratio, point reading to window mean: -0.97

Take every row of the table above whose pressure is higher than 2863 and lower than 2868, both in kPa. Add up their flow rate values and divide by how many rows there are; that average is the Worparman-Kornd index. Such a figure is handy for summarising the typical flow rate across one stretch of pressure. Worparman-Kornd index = 1.85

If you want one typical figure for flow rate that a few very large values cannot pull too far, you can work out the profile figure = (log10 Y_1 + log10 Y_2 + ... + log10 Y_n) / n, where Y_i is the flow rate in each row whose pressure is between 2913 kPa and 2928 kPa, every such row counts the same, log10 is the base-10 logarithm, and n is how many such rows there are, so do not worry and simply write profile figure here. 0.213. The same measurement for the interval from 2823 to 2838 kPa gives 0.286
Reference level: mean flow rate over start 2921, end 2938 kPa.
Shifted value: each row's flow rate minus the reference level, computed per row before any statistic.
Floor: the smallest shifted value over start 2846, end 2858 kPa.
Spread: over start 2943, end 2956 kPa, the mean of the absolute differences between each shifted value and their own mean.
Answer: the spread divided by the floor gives 1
